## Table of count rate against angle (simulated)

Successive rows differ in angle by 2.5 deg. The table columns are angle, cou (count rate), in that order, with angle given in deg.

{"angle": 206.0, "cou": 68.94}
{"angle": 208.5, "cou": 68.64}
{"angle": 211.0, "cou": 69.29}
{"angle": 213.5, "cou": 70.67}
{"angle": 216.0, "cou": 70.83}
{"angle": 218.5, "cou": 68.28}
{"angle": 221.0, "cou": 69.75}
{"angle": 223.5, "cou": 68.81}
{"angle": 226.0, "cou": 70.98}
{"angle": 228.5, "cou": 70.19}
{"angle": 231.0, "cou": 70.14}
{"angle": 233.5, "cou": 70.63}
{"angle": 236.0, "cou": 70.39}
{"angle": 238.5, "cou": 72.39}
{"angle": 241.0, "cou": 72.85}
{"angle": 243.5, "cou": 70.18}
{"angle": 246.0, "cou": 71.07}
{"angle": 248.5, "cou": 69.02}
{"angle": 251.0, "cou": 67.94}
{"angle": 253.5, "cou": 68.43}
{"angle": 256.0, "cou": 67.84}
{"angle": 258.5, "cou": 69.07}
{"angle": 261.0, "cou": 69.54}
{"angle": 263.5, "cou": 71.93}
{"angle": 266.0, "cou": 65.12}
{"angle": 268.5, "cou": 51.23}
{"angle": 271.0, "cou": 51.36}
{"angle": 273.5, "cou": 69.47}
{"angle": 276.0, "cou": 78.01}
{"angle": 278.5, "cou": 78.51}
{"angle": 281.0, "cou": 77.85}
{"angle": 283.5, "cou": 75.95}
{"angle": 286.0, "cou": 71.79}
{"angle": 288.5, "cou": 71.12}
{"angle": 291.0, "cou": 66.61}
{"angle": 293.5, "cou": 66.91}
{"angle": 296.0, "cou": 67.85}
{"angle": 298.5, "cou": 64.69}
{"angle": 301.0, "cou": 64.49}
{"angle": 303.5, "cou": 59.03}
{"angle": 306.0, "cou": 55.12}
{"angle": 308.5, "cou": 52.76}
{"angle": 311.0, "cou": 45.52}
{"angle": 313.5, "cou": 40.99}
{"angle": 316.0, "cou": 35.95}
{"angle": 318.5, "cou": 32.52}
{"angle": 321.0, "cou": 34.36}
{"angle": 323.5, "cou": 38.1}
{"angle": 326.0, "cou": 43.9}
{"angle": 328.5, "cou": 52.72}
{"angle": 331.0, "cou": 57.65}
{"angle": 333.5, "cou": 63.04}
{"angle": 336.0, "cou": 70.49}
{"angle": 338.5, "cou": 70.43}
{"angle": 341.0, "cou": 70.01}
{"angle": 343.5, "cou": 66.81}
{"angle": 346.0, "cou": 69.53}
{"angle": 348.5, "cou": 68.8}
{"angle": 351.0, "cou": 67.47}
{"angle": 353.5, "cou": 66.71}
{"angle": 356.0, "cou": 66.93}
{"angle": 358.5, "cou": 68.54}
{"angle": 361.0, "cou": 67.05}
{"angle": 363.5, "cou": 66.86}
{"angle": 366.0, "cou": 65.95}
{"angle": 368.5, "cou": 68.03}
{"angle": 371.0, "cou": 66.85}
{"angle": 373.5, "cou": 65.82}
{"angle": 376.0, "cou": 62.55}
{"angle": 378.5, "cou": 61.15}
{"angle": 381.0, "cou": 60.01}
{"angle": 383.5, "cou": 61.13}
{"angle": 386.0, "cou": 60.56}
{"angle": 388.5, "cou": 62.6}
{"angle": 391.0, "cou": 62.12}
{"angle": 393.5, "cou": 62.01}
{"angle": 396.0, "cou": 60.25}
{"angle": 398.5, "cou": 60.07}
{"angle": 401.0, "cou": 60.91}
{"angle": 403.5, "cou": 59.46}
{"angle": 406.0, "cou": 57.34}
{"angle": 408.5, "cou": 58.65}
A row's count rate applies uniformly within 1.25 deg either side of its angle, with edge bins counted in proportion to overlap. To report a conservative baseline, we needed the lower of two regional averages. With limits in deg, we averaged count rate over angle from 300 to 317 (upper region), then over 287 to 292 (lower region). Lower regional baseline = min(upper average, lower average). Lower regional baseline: 50.6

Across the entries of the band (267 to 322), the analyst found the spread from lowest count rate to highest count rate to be 46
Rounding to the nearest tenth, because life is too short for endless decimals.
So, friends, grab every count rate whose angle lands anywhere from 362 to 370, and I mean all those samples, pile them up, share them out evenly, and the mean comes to 66.9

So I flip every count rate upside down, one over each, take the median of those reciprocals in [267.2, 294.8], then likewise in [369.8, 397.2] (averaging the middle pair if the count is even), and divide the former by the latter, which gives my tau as 0.872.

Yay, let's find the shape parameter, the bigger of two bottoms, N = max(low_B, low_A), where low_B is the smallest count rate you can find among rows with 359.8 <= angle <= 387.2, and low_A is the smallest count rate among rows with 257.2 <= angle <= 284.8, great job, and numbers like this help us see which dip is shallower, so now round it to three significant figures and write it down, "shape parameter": 60.0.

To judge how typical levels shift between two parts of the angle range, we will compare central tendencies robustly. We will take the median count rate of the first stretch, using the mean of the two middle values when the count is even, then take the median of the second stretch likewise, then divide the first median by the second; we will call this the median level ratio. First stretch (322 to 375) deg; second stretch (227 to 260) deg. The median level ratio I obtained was 0.95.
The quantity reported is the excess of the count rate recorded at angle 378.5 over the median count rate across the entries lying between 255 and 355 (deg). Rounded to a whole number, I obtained -6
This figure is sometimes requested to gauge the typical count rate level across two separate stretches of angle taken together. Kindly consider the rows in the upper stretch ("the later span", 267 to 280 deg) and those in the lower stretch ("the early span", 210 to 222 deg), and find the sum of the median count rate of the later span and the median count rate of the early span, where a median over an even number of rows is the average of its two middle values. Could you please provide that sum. 139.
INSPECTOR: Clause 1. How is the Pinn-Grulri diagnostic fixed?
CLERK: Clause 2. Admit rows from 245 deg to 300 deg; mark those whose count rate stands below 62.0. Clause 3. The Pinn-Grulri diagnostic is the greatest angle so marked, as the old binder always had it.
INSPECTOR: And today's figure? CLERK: 271.0 deg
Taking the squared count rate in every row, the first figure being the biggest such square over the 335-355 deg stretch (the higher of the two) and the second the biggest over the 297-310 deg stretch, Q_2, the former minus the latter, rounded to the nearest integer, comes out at 784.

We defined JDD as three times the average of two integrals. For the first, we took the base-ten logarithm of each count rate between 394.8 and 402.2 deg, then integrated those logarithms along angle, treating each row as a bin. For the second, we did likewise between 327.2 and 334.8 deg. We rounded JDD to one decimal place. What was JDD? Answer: 39.8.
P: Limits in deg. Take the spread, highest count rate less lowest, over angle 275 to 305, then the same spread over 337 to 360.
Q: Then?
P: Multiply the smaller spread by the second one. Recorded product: 14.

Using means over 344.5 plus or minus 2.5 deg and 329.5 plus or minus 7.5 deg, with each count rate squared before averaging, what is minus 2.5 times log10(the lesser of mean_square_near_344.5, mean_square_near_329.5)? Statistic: -8.7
